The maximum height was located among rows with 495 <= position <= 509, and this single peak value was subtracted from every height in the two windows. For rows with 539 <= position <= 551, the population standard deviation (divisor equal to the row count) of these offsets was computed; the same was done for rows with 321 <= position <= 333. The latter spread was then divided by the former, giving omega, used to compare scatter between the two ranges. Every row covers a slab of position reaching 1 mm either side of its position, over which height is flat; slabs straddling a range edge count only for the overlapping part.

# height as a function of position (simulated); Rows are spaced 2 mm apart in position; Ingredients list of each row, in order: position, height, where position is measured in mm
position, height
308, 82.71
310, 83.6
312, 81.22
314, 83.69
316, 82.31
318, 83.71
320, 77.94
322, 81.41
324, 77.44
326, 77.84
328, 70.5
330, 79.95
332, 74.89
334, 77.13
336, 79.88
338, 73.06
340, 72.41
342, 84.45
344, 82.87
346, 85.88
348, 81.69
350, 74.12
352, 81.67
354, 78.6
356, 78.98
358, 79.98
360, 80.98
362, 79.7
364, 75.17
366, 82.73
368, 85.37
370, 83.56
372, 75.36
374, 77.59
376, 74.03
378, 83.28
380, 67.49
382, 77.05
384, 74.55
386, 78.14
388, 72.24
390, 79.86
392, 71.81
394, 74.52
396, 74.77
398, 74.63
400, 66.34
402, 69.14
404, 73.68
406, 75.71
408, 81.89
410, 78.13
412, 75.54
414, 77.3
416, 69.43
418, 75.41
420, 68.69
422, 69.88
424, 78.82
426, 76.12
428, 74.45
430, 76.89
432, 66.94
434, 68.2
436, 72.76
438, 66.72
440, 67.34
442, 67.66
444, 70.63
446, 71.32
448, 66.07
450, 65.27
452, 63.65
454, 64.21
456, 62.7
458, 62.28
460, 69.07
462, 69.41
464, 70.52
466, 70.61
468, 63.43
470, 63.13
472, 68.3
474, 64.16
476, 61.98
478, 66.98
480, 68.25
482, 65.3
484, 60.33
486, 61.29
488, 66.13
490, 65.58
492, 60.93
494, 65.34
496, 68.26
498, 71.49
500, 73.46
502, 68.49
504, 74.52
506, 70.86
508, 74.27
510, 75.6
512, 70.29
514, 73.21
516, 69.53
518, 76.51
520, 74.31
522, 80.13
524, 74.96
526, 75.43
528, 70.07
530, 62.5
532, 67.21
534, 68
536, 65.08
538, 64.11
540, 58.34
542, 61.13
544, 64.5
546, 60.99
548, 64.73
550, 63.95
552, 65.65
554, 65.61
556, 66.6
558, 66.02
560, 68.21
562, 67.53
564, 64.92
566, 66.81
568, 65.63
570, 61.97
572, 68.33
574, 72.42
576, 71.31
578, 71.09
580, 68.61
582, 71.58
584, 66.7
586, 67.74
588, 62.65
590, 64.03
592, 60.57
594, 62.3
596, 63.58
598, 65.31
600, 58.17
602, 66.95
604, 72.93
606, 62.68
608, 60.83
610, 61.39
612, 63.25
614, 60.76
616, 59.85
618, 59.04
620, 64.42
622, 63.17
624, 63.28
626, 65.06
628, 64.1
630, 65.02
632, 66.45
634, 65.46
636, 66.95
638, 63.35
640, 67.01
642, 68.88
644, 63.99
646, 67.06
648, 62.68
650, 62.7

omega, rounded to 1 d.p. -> 1.5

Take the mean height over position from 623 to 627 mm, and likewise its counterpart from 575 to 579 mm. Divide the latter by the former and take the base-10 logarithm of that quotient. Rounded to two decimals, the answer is 0.05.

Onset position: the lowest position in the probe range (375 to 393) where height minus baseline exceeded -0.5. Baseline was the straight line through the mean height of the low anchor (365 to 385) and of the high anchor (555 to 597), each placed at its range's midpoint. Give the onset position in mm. 378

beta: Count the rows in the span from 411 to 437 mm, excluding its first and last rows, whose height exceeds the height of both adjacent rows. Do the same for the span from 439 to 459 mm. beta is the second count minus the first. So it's -2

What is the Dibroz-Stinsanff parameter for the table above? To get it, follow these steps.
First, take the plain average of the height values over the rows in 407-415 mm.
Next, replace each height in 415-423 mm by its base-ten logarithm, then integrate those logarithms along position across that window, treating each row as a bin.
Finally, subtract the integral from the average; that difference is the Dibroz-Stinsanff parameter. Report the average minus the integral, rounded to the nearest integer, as 63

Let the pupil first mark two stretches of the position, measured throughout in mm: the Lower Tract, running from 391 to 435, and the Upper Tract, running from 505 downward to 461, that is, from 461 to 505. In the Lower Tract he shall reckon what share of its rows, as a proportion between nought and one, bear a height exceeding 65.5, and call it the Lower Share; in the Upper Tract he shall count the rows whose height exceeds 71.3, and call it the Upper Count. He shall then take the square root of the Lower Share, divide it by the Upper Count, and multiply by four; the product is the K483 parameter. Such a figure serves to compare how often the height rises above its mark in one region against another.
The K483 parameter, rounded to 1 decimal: 1.3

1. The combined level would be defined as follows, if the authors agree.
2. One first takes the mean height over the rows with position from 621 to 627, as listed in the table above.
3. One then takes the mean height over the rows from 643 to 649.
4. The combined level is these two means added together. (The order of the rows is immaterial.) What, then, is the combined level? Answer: 128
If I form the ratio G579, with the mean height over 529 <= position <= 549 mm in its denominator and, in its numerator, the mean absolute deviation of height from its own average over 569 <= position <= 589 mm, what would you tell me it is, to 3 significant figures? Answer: 0.0437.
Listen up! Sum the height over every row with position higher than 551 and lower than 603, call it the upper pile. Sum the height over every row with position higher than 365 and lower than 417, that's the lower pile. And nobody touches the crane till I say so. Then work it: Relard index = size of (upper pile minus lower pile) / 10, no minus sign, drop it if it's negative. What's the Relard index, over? 25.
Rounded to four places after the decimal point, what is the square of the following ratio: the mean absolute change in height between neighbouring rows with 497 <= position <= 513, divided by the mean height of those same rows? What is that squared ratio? 0.0028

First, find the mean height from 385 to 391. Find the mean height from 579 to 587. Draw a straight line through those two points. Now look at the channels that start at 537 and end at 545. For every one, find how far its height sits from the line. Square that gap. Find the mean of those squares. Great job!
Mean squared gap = 77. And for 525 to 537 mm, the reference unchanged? 23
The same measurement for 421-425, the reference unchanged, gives 21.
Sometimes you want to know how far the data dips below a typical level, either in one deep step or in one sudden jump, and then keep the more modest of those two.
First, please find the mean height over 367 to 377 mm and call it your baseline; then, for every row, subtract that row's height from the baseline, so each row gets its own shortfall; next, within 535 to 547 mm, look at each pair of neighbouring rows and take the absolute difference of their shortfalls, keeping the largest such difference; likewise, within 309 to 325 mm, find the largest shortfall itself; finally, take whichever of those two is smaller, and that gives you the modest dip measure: 1.7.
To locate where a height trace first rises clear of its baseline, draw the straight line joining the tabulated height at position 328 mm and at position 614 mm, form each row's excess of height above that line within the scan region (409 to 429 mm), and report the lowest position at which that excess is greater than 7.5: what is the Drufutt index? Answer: 410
